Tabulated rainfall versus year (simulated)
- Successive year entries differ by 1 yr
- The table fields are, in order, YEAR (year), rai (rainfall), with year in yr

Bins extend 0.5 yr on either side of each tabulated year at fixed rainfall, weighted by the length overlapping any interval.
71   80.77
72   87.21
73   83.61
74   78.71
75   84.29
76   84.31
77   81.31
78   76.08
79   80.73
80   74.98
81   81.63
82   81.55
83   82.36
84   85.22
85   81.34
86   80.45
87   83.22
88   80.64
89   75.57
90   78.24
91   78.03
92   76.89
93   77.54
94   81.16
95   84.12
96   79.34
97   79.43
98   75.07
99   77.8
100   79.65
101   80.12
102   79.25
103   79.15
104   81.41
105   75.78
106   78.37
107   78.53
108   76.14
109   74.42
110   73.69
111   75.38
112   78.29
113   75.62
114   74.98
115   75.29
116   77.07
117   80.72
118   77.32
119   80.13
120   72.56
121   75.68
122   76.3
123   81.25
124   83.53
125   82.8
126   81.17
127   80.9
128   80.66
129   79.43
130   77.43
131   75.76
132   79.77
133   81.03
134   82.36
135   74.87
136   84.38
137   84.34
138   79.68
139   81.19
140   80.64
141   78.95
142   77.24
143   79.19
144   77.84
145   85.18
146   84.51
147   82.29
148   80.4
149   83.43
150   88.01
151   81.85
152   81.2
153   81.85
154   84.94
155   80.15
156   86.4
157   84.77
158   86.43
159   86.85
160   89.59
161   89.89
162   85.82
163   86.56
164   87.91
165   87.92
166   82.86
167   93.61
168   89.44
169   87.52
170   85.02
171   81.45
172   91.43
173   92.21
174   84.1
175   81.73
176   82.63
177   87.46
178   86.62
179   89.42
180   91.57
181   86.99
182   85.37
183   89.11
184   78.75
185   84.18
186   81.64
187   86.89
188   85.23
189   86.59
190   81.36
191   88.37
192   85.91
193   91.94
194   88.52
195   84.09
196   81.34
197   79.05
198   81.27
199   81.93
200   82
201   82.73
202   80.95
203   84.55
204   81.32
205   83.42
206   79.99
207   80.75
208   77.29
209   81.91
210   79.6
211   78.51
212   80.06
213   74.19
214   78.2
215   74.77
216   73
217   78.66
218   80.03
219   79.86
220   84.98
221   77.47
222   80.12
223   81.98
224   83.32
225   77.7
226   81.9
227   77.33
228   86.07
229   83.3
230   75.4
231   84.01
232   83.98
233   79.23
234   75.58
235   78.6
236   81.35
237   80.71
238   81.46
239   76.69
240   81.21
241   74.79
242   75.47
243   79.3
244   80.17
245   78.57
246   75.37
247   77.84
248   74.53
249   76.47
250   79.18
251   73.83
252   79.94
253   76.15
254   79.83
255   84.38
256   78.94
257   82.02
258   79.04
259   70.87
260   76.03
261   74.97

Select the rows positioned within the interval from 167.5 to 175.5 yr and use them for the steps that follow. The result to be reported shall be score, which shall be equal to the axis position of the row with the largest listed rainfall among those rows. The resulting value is 173 yr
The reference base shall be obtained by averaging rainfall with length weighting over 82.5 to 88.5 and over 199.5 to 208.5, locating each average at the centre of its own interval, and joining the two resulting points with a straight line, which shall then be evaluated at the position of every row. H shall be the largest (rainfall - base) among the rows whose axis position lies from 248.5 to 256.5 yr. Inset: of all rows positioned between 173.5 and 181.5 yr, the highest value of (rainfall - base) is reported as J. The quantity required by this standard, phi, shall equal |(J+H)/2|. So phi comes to 7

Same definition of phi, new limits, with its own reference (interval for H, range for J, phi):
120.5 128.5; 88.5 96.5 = 2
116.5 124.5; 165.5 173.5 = 7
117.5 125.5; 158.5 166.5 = 5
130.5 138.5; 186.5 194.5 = 6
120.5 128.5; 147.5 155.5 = 4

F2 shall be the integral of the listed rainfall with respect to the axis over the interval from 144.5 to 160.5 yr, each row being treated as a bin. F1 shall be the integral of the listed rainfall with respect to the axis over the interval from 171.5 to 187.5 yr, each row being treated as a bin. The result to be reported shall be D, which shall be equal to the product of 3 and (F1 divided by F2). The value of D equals 3.07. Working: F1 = 1380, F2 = 1348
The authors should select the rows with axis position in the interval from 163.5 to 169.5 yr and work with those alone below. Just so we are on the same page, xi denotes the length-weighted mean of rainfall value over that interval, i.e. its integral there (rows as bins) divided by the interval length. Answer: 88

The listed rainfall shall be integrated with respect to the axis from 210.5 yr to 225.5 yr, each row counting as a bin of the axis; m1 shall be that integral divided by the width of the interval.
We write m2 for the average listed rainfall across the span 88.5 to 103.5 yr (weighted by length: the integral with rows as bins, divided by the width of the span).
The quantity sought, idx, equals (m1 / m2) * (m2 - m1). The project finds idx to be -0.1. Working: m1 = 78.9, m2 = 78.8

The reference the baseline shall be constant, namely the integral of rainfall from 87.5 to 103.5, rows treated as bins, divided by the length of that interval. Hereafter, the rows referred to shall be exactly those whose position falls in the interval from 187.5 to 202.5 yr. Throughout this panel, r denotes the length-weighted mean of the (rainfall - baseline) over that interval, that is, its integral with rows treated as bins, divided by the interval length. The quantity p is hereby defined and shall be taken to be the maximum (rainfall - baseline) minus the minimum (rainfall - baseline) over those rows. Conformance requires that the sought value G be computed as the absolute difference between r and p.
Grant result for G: 7.7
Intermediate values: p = 12.9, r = 5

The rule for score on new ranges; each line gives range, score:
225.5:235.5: 228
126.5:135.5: 134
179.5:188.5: 180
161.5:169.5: 167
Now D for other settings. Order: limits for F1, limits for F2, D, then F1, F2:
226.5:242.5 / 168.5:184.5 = 2.77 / 1275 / 1381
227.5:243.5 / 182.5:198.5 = 2.83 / 1277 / 1354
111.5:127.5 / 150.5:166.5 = 2.76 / 1254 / 1365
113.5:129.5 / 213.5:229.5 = 2.96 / 1260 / 1279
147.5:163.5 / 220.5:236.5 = 3.16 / 1358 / 1287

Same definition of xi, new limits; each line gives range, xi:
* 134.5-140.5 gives 81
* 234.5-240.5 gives 80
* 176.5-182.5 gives 88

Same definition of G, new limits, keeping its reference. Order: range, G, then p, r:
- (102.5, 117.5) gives 9.6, 7.7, -2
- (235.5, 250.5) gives 7.6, 6.9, -1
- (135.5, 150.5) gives 7.8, 10.8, 3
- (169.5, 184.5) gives 6.1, 13.5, 7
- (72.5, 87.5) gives 7.8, 10.2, 2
